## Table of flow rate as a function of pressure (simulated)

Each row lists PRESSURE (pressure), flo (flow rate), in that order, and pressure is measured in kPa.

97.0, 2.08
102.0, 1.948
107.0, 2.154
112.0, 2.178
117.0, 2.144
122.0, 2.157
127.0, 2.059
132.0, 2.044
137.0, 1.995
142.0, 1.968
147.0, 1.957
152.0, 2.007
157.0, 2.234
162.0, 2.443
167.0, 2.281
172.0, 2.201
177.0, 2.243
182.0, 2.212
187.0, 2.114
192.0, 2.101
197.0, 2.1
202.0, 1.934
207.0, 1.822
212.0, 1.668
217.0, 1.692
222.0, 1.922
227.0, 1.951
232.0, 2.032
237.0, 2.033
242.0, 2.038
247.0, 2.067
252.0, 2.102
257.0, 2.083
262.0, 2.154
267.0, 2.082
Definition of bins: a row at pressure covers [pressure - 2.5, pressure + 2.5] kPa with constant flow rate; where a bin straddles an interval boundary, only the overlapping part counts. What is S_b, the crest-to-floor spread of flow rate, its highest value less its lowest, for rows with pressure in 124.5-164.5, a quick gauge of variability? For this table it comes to 0.49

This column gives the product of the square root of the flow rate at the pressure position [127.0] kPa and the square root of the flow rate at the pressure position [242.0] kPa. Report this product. 2.05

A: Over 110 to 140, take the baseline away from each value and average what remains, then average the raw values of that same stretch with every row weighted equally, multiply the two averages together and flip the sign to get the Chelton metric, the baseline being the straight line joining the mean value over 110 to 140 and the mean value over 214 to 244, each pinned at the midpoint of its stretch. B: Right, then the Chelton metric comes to 0.00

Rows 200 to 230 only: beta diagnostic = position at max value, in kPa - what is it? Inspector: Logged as 227.0 kPa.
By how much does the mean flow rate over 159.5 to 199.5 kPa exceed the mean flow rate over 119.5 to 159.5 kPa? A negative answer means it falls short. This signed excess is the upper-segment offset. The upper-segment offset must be 0.2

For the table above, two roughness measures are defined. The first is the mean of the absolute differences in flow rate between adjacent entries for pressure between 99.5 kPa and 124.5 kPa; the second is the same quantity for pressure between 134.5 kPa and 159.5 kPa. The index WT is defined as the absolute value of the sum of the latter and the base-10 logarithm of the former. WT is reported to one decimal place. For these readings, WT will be 1.1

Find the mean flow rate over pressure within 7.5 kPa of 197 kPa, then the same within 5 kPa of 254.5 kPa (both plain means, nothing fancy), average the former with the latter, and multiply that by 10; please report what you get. 20.7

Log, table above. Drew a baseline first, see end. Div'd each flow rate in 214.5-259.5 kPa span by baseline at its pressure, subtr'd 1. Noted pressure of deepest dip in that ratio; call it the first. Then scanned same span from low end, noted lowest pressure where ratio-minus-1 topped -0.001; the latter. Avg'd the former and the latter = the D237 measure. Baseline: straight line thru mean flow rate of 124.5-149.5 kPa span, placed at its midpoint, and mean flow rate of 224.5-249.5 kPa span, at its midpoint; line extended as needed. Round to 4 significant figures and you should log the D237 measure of 224.5 kPa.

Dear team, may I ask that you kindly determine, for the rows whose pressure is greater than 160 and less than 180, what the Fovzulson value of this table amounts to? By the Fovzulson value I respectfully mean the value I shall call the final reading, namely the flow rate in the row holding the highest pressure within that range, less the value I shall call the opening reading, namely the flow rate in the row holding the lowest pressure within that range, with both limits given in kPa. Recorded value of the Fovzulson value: -0.20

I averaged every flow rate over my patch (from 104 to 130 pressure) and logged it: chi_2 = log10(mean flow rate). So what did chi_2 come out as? 0.33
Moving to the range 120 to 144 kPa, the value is 0.31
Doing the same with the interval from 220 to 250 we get 0.30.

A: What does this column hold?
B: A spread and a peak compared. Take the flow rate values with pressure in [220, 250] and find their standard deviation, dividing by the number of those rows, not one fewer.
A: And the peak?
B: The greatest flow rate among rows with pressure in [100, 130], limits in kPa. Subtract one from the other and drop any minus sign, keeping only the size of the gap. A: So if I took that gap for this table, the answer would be 2.13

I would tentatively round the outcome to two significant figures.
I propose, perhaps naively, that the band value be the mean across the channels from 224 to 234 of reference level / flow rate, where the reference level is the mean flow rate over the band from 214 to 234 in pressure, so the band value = 0.95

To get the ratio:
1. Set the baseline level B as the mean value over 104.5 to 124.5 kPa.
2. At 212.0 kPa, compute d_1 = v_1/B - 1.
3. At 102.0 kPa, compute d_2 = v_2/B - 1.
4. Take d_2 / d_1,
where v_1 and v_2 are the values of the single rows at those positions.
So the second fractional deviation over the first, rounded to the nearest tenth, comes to 0.4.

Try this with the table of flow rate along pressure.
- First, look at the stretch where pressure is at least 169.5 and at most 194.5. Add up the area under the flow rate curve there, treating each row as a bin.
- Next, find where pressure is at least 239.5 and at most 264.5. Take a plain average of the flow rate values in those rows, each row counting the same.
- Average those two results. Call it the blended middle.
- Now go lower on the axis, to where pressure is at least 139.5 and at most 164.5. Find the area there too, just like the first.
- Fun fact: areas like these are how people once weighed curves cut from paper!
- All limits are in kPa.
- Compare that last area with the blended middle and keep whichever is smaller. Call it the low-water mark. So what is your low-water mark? 28.2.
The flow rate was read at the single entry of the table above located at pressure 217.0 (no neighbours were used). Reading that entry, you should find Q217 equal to 1.692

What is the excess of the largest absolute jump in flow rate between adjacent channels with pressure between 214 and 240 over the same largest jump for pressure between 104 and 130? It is 0.13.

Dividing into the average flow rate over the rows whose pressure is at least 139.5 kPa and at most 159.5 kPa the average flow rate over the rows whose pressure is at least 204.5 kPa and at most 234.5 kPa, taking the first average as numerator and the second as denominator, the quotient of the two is 1.10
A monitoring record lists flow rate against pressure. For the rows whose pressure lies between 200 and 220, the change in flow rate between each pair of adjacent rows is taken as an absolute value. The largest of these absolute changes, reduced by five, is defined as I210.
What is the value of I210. -4.85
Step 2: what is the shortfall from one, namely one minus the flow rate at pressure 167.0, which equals -1.3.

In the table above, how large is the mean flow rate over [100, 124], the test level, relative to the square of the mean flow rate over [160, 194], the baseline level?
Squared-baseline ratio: 0.43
